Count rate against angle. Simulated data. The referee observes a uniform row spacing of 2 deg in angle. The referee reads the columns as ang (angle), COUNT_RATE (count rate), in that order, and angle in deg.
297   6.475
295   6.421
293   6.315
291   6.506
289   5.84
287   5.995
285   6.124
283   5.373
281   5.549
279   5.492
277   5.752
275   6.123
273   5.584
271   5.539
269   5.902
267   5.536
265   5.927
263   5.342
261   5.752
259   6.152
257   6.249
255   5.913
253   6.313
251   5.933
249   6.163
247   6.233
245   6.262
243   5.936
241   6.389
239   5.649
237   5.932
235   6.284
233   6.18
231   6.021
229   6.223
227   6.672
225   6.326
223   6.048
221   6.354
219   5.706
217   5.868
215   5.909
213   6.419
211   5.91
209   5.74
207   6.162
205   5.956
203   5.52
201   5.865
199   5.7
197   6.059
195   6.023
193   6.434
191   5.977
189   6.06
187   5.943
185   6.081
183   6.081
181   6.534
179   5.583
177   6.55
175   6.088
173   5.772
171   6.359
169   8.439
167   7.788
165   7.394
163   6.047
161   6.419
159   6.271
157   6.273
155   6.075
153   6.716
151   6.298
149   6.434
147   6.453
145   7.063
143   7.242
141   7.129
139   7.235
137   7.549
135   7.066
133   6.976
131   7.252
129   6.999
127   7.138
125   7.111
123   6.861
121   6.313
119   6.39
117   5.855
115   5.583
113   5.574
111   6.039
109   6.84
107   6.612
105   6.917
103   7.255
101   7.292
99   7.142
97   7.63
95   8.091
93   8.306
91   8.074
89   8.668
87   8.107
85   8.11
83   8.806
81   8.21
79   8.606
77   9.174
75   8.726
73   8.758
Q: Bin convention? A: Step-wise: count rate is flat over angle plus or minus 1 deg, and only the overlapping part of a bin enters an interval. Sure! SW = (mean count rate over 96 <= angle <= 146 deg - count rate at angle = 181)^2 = 0.10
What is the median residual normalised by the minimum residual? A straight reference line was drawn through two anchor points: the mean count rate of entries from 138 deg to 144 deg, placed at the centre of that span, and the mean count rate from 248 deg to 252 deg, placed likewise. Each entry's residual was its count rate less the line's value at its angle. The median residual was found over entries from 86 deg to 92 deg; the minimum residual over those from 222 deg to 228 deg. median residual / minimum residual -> -1.2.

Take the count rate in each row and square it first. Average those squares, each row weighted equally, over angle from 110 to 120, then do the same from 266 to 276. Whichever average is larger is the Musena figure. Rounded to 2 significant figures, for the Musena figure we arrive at 35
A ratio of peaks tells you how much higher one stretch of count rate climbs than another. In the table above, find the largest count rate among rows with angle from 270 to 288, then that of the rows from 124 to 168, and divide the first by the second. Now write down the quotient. 0.79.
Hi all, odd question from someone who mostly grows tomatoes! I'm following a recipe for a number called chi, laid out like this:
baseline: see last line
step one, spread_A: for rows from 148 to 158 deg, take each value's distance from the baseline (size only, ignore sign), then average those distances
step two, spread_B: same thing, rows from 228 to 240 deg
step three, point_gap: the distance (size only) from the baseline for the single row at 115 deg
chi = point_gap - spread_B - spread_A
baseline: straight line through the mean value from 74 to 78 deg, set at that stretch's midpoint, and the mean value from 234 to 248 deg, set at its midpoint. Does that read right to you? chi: 1.2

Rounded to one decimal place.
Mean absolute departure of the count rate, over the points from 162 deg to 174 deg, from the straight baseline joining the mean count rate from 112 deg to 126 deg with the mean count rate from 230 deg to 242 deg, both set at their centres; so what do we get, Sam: 1.0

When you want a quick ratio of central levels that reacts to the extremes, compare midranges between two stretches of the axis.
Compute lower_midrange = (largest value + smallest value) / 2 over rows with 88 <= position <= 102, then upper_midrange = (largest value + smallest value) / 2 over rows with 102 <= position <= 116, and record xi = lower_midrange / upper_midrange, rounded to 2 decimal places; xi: 1.23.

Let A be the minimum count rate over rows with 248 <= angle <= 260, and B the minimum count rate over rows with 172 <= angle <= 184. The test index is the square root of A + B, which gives 3.39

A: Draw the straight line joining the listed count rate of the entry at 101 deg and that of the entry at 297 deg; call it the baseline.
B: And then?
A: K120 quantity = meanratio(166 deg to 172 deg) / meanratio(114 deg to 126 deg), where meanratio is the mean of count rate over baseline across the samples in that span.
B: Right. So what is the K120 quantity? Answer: 1.219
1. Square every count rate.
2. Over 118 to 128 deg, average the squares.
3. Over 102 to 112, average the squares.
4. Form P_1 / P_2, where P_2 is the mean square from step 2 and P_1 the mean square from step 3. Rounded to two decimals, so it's 0.99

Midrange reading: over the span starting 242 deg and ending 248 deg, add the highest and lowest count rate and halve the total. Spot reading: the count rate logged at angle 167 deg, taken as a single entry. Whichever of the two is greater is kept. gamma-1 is 7.8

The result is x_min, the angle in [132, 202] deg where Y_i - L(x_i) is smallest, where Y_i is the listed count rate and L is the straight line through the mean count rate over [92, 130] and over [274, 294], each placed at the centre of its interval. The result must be 179 deg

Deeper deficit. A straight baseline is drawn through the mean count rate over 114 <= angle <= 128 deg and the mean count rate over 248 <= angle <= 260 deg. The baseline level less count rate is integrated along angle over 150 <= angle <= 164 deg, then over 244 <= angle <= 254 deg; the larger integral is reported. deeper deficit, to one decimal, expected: 1.0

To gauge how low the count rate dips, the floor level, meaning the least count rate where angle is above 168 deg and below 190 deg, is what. 5.583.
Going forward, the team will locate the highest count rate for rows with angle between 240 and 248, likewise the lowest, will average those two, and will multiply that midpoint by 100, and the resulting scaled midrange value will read 616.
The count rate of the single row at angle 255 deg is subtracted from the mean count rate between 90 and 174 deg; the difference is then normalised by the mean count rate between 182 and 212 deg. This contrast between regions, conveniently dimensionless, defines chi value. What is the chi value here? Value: 0.16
